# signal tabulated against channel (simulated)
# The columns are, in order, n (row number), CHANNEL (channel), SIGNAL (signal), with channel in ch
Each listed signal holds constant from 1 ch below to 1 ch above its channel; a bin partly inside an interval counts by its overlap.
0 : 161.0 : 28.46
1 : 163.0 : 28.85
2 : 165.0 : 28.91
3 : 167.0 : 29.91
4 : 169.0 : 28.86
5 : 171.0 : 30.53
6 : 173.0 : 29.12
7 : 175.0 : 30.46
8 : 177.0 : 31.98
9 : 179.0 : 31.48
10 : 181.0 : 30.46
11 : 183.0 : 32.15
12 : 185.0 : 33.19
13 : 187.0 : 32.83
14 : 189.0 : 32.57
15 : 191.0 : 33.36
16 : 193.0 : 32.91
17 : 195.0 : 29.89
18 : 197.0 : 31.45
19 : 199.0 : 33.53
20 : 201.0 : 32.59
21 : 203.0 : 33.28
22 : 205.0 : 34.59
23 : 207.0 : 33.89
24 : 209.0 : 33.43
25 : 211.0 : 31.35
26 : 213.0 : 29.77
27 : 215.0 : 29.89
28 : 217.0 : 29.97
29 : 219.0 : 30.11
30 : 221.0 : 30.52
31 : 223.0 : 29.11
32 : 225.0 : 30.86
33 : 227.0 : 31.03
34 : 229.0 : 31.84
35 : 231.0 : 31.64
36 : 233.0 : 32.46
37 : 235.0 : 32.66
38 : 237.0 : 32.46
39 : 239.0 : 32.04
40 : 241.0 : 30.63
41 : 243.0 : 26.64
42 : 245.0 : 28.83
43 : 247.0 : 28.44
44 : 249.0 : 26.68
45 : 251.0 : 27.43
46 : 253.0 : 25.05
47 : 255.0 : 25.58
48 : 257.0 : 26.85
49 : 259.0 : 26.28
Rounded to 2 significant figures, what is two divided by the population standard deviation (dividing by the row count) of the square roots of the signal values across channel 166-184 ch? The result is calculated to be 20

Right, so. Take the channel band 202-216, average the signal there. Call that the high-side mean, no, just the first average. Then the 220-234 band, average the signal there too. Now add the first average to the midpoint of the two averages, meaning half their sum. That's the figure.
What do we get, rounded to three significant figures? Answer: 64.0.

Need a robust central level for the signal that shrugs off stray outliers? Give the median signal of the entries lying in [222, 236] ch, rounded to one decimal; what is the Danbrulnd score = 31.6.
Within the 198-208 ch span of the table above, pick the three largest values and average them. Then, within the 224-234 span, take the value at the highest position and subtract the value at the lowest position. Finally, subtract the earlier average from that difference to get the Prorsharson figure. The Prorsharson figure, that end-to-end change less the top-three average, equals -32.4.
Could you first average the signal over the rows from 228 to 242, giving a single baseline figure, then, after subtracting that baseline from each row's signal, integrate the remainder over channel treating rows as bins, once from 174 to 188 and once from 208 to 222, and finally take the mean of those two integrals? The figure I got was -9.9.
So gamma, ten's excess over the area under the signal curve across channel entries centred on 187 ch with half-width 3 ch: -187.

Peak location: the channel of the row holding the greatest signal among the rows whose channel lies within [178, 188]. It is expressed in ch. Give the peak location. 185.0 ch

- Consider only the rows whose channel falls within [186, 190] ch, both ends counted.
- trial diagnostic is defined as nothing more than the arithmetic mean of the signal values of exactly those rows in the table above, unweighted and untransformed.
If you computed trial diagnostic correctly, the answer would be 32.7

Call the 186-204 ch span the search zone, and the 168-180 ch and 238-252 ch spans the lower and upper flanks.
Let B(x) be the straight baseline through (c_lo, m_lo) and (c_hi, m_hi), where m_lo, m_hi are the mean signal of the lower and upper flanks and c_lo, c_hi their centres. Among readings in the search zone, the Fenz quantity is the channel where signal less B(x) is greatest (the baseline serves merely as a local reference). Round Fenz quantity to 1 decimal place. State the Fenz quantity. 199.0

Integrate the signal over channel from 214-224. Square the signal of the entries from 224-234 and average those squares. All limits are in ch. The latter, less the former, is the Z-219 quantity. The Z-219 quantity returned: 698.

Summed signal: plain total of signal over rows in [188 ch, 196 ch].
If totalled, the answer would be 129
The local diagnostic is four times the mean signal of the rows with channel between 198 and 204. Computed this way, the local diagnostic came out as 133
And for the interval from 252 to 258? 103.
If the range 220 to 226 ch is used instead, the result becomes 121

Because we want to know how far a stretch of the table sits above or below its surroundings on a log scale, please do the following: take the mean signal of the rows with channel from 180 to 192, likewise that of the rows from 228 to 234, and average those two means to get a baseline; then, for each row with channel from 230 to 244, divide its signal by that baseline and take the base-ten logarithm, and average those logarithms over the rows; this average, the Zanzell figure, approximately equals -0.014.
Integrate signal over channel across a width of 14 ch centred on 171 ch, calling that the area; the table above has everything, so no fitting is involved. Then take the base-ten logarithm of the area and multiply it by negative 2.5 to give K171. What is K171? -6.6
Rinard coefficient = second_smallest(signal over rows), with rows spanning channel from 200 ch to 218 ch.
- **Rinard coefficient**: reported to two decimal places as 29.89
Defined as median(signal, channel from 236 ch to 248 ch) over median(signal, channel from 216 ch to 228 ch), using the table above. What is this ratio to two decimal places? 0.98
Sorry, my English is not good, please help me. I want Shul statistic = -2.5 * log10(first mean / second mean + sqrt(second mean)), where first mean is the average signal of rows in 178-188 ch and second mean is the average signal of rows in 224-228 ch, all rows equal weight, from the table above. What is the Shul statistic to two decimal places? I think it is -2.05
